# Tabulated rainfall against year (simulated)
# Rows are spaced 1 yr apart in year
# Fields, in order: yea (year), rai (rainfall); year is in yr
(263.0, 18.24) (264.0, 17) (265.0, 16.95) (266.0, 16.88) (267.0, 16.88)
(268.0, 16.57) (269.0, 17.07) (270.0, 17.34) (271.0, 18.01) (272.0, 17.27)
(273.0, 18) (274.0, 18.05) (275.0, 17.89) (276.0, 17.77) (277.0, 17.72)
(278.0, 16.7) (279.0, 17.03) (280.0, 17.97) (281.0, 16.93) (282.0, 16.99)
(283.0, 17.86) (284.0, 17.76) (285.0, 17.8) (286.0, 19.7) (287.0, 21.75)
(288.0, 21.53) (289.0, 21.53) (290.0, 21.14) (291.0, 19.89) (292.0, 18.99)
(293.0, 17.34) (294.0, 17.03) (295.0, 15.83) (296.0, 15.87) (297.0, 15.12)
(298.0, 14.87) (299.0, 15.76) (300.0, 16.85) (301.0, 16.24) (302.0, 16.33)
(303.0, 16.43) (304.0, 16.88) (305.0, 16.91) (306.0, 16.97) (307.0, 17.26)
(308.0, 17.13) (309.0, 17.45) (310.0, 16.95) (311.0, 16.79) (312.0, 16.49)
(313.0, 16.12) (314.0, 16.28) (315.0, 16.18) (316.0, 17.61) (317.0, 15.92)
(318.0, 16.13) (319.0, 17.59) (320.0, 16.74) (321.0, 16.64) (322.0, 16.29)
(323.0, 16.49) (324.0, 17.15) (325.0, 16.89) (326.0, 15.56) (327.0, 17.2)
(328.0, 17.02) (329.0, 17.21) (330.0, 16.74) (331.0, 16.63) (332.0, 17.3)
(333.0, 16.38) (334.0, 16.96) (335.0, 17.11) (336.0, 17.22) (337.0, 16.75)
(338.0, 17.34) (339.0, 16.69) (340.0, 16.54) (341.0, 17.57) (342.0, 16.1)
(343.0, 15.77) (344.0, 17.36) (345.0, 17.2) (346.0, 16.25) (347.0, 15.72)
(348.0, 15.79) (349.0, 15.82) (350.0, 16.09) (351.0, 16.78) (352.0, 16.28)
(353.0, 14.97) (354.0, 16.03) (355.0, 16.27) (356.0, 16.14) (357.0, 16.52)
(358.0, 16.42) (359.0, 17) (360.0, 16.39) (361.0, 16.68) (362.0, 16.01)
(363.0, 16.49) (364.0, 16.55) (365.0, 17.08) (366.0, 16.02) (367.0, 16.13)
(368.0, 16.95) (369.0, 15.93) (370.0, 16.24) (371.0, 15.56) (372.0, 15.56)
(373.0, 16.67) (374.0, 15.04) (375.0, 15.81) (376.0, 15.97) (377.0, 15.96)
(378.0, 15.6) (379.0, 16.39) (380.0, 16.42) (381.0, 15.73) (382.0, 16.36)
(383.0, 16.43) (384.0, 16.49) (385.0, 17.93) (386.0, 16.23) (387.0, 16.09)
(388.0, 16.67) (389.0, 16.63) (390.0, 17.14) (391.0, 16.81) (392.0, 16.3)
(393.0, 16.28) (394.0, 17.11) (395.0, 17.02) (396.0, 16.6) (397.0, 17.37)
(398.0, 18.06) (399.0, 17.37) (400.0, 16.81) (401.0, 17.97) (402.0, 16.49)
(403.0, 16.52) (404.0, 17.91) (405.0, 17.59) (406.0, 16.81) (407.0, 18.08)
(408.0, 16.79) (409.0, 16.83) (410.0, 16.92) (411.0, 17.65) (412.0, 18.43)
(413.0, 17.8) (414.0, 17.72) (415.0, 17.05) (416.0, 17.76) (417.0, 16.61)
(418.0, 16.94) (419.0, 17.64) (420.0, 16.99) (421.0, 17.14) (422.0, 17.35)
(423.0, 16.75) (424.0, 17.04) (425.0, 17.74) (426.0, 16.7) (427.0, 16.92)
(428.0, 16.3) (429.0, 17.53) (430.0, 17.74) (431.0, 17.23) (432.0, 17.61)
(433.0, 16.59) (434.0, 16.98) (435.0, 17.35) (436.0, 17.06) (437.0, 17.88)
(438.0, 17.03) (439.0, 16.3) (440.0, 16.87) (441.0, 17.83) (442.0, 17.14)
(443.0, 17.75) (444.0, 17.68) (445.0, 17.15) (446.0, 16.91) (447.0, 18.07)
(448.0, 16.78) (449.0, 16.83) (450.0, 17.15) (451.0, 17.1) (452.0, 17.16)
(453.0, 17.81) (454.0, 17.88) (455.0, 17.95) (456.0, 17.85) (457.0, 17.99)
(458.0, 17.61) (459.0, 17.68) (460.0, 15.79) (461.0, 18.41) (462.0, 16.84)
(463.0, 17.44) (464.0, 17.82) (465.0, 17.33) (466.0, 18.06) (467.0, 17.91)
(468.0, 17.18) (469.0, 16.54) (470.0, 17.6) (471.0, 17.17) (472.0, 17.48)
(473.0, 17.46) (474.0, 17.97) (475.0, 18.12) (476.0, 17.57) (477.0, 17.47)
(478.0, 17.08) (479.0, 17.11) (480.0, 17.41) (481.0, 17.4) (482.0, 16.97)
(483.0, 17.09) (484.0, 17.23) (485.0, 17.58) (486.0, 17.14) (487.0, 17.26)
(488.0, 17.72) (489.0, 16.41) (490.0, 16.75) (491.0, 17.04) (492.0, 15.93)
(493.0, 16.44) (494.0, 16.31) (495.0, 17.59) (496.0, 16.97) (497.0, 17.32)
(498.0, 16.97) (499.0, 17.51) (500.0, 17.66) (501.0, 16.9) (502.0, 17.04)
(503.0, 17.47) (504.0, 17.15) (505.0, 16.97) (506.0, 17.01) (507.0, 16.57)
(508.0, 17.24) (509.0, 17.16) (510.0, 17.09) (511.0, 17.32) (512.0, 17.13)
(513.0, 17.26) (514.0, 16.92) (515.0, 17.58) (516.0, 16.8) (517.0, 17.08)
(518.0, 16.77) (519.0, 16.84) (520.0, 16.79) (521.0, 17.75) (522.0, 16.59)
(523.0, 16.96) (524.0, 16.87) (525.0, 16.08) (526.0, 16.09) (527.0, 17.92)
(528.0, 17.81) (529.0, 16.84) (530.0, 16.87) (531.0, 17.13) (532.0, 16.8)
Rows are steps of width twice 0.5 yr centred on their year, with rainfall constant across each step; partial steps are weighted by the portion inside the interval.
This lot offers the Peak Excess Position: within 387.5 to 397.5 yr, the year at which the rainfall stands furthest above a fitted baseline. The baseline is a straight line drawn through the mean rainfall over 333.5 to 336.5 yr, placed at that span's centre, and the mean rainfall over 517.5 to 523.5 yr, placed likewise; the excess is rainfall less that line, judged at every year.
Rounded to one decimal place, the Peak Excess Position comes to 397.0 yr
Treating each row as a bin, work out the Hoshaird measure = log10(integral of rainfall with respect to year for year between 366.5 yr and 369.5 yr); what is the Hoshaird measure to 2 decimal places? 1.69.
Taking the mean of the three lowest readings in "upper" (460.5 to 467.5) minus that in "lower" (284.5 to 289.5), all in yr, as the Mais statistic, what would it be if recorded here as -2.5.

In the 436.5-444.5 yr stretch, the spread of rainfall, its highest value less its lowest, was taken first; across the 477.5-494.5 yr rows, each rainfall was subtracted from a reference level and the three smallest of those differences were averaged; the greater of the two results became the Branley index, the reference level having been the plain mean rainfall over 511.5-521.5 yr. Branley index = 1.6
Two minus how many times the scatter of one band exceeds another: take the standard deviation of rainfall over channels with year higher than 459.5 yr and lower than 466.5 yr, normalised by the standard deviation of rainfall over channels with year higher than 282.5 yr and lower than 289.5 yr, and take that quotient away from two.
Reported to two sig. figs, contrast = 1.5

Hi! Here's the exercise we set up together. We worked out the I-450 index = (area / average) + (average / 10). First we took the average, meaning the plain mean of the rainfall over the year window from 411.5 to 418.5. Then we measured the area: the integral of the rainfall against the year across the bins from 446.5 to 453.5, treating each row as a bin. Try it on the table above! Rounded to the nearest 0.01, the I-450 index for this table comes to 8.67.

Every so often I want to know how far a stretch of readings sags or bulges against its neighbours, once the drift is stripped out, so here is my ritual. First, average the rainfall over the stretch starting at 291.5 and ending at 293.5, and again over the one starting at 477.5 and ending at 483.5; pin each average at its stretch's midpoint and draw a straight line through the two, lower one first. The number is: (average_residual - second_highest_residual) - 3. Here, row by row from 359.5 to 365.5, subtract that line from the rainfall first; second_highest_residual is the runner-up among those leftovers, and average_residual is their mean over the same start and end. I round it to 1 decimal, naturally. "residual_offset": -3.1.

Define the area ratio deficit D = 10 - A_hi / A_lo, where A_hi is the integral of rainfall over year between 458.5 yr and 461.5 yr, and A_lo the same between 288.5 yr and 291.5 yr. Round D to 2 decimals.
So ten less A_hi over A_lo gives 9.17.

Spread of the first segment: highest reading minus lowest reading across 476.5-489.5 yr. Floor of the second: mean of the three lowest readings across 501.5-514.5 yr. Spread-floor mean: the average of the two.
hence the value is 9.1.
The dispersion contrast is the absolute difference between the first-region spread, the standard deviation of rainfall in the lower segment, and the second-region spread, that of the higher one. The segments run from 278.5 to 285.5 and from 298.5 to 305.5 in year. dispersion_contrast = 0.04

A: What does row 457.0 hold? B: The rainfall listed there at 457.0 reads 17.99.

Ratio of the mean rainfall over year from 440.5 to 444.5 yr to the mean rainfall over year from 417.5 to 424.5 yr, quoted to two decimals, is 1.03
